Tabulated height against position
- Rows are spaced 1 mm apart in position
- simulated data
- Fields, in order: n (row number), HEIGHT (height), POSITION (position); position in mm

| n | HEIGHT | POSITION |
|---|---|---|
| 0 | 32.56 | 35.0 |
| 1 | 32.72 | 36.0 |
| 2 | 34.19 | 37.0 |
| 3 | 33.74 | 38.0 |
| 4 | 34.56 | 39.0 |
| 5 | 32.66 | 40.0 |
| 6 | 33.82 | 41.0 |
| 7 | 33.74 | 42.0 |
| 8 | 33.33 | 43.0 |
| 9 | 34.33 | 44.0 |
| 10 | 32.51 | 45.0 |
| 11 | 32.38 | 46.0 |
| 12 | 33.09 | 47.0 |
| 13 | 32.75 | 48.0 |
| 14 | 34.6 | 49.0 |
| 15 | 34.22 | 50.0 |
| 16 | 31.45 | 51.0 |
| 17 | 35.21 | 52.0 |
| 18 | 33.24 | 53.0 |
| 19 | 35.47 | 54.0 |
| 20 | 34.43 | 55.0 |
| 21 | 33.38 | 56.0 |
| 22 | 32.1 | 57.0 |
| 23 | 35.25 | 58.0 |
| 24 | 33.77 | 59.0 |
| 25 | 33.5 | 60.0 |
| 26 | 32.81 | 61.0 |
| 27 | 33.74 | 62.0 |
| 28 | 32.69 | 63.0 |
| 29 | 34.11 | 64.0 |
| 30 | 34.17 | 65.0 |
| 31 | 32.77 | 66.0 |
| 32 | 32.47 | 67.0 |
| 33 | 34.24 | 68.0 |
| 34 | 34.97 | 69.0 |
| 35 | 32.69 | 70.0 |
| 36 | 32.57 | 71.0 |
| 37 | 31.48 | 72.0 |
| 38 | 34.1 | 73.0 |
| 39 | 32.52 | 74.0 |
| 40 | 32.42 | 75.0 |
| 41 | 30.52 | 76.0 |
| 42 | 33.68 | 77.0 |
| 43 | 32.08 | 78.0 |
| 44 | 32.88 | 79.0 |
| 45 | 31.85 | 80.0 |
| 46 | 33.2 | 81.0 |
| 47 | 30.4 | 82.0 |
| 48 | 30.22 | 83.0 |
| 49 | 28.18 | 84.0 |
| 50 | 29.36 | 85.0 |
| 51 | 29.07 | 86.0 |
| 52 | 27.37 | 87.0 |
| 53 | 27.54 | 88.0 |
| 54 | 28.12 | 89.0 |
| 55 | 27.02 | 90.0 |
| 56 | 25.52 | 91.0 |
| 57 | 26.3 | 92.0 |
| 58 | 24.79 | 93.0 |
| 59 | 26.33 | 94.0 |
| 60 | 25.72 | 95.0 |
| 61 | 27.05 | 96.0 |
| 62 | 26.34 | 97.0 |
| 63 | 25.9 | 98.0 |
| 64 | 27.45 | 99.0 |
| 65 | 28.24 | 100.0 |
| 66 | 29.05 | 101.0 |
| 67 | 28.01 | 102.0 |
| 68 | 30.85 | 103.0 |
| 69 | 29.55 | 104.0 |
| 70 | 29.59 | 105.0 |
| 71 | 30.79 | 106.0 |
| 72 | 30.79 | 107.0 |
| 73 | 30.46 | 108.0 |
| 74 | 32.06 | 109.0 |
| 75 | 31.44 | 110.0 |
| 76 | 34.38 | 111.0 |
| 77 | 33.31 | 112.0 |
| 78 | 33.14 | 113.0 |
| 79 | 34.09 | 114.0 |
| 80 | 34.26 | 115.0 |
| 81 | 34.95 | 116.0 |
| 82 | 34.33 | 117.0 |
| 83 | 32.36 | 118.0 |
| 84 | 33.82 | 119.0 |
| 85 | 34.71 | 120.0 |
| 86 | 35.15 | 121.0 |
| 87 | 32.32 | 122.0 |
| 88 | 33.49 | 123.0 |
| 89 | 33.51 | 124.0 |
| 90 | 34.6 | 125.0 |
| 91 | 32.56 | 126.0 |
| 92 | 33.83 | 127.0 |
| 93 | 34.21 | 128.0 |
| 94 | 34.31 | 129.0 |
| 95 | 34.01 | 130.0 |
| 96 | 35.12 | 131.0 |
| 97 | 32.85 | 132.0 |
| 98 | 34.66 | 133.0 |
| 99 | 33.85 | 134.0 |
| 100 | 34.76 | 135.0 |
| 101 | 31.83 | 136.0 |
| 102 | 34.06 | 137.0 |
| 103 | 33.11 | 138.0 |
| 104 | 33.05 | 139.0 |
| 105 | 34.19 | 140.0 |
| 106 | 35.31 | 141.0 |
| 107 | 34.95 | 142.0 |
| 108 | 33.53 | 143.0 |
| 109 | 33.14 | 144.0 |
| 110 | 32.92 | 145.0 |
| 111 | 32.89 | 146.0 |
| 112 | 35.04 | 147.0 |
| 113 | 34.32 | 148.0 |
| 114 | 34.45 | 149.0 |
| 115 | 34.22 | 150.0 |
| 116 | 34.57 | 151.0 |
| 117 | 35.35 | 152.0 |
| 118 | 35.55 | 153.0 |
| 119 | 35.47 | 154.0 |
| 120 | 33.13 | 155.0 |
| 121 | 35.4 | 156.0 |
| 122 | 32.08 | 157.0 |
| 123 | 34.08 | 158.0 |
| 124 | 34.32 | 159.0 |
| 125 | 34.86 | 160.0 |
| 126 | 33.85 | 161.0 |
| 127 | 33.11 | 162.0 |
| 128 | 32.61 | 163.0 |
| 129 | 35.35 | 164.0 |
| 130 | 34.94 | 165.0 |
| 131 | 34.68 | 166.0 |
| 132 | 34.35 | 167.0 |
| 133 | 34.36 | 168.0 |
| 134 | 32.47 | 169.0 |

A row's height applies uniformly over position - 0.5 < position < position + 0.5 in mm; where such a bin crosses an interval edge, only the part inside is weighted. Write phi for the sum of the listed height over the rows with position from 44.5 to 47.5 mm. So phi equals 98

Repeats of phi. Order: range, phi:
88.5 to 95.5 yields 184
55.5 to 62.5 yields 235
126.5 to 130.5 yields 136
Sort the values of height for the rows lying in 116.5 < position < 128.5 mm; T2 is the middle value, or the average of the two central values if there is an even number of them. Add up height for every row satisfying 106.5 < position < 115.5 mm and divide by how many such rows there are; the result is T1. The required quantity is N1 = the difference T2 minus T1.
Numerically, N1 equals 1.2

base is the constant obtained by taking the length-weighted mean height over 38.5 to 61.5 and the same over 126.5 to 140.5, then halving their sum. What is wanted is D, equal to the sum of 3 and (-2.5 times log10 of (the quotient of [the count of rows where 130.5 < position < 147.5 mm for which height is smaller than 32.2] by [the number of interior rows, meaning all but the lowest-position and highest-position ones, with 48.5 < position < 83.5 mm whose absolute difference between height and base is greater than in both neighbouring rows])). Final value 5.6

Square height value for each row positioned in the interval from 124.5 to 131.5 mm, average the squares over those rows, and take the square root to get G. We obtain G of 34.1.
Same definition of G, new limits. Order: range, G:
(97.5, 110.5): 29.6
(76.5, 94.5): 29.2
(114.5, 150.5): 33.9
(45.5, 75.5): 33.4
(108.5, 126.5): 33.6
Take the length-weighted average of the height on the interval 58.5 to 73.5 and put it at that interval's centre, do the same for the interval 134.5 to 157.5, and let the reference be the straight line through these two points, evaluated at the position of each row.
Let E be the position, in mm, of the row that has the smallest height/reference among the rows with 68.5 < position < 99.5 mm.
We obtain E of 93.0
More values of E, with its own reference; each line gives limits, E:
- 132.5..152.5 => 136.0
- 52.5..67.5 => 57.0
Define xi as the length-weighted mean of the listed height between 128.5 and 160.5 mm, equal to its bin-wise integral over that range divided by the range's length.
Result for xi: 34.1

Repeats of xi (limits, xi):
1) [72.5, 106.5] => 29.2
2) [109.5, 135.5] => 33.8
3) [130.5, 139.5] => 33.7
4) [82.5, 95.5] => 27.3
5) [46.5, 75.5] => 33.5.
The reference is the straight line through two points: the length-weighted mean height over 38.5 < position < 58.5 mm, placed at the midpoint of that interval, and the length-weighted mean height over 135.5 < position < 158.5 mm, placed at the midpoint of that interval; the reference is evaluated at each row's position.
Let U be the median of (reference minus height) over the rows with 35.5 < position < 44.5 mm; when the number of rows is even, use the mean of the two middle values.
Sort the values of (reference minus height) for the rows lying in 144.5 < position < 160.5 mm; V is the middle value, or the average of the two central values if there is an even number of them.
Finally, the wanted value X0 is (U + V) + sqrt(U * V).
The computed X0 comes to -0.3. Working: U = -0.2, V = -0.4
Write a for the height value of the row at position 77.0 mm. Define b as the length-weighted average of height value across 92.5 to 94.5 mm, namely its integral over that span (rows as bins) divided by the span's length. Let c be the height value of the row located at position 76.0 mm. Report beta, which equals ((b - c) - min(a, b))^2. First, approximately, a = 33.68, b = 25.6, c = 30.52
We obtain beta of 931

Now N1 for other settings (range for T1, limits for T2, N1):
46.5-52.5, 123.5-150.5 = 0.5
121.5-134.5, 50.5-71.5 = -0.3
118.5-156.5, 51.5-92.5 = -1.4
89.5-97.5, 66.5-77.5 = 6.4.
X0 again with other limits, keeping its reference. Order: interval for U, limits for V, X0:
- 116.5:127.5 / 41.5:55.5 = 0.3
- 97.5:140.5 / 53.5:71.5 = 0.8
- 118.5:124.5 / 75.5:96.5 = 7.1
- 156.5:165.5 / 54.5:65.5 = 0.0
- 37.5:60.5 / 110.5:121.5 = -0.3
